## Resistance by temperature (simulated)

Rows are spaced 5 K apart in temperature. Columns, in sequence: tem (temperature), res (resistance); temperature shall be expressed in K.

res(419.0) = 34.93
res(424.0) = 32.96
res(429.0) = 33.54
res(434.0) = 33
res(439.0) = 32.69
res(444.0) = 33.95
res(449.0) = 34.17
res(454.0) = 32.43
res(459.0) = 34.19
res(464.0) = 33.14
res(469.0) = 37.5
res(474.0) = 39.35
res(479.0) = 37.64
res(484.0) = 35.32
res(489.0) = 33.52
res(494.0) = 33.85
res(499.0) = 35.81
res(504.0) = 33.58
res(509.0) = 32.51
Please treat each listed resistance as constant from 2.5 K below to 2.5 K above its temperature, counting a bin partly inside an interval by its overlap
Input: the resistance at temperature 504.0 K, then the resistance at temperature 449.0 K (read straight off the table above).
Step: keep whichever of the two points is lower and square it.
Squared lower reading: 1128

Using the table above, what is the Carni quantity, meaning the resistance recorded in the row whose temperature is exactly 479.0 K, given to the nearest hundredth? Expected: 37.64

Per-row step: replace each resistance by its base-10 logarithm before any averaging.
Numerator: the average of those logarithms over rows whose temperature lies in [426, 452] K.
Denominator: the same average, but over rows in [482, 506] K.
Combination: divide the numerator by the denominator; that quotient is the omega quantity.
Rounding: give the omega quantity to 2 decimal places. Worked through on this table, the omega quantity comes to 0.99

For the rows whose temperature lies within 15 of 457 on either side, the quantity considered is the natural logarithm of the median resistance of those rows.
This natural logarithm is 3.53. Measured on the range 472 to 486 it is 3.63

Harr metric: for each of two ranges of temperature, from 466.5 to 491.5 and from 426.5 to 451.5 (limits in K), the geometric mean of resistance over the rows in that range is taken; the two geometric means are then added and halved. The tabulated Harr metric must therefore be 35.0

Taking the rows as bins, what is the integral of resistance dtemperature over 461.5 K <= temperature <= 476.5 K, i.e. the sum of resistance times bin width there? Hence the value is 550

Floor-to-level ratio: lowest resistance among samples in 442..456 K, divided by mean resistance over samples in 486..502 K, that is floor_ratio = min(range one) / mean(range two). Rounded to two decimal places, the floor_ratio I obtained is 0.94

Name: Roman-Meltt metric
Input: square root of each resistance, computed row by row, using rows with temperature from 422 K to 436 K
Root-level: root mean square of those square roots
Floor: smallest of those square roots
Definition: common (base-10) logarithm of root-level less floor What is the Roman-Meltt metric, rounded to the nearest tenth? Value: -1.7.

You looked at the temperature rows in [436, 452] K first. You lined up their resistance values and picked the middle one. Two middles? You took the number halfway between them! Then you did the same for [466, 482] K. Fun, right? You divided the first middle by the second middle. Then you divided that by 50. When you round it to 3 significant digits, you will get 0.0180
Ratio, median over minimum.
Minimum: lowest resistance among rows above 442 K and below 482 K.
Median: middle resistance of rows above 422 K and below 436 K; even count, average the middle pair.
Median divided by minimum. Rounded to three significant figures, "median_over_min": 1.02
